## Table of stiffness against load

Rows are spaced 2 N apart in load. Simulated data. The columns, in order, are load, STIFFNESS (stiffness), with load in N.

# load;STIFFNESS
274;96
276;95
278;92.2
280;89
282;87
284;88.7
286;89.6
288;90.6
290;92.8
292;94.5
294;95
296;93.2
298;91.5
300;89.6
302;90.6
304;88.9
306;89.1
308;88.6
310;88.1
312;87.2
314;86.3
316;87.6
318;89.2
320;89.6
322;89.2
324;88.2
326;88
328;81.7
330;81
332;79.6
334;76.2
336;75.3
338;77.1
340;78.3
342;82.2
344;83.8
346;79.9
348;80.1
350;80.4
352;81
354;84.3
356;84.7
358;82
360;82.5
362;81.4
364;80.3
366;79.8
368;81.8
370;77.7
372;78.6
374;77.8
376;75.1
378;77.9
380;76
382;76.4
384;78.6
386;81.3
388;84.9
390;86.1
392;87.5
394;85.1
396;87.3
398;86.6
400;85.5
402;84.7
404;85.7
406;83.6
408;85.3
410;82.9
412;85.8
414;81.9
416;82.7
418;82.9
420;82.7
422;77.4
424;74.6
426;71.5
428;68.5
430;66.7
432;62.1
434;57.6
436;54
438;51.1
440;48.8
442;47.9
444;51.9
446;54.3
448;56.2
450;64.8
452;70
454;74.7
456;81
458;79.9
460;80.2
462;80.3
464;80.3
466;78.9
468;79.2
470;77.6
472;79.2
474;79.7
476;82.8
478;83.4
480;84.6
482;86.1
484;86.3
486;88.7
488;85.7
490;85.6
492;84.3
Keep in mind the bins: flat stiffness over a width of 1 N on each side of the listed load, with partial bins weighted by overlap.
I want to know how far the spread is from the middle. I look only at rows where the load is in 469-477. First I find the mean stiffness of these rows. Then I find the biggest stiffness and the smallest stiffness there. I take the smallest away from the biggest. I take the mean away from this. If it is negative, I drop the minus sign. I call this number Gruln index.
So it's 75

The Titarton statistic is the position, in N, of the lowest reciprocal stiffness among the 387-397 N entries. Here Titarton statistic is 392 N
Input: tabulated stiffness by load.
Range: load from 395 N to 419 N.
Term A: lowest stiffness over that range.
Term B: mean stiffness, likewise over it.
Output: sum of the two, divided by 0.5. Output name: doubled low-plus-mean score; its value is 333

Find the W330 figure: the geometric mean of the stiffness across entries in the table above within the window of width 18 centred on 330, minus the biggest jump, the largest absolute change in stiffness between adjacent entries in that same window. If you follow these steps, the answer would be 75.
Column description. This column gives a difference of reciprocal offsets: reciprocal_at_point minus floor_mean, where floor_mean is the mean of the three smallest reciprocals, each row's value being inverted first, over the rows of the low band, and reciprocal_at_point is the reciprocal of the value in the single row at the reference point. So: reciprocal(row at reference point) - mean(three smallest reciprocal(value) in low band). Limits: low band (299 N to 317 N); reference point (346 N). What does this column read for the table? 0.0014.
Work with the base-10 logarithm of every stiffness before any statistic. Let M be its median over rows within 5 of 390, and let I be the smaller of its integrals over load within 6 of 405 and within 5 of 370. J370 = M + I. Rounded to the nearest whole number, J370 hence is 21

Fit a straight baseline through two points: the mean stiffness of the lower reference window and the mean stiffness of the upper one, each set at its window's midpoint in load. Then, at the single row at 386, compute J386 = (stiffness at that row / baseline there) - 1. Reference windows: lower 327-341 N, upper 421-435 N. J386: 0.116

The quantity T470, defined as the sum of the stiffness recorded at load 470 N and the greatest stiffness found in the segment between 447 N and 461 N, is 159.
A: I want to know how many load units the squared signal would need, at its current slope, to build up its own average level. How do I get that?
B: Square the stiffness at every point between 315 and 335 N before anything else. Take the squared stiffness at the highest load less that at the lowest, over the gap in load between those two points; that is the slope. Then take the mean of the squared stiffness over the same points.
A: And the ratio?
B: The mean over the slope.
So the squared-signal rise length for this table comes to -70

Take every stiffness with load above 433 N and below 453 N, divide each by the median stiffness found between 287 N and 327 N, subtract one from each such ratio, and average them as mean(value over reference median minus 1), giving -0.38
